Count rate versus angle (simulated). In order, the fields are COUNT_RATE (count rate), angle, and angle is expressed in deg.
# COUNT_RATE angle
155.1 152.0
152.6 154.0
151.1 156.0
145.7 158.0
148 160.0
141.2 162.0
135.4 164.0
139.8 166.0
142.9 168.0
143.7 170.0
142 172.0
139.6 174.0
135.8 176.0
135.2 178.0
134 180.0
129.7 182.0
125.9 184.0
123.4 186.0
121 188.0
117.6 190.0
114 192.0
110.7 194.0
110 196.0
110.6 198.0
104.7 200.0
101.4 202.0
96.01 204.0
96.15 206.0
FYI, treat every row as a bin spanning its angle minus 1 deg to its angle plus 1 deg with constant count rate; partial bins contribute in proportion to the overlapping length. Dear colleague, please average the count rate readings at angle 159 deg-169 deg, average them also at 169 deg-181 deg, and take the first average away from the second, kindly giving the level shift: -3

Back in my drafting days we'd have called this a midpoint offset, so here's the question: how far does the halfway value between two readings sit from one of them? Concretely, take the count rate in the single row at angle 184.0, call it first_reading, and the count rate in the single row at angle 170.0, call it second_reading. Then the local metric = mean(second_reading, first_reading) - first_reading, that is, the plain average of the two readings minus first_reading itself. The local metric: 8.9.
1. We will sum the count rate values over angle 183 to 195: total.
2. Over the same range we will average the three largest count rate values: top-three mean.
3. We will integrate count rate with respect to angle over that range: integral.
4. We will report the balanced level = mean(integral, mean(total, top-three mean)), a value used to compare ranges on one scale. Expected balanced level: 922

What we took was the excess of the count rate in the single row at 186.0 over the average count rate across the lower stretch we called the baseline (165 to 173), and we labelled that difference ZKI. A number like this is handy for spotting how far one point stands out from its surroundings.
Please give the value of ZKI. -19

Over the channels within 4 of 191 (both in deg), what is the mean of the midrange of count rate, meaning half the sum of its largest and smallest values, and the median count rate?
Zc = 116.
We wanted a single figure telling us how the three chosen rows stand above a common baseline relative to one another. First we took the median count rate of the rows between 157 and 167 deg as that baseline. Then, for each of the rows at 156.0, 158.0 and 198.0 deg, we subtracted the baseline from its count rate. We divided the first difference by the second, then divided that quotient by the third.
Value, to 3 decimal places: -0.072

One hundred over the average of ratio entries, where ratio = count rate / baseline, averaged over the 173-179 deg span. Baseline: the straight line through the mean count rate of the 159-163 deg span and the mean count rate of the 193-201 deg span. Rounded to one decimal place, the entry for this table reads 94.8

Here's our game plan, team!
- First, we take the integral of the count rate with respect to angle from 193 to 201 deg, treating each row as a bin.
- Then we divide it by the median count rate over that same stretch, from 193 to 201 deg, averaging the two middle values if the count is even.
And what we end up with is 7.91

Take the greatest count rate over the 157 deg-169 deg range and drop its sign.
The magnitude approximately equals 148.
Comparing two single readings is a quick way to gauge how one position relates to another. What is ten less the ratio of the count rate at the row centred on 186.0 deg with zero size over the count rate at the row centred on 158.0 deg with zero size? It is 9.15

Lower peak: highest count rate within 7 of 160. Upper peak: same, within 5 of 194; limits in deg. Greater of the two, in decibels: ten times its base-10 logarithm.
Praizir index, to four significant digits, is 21.84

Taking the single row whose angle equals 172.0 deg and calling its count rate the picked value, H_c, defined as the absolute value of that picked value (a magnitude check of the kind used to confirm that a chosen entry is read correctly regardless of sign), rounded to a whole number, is 142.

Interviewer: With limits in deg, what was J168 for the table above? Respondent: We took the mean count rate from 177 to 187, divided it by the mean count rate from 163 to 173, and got 0.92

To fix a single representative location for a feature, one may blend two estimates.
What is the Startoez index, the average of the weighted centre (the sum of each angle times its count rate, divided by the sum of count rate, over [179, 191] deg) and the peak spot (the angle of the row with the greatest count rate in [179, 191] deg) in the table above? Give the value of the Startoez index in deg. 182.4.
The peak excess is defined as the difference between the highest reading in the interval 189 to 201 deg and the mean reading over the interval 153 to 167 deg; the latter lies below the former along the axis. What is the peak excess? -27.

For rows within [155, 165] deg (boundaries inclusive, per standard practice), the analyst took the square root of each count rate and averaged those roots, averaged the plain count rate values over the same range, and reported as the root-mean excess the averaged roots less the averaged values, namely -132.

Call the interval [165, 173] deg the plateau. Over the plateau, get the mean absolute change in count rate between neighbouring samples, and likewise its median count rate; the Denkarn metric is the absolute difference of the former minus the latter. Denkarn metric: 141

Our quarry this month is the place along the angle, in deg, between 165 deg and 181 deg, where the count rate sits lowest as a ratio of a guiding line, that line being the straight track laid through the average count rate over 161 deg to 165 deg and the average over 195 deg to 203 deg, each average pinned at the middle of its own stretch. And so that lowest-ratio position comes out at 166.0 deg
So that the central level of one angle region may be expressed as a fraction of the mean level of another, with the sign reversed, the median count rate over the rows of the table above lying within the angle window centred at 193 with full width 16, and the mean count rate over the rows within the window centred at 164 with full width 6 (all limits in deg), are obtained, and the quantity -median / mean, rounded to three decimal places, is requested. -0.809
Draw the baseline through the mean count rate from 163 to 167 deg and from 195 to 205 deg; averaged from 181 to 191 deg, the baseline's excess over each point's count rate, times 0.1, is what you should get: -0.58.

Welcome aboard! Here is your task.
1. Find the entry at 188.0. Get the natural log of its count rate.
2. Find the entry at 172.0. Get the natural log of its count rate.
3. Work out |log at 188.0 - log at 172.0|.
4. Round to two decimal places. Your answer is 0.16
